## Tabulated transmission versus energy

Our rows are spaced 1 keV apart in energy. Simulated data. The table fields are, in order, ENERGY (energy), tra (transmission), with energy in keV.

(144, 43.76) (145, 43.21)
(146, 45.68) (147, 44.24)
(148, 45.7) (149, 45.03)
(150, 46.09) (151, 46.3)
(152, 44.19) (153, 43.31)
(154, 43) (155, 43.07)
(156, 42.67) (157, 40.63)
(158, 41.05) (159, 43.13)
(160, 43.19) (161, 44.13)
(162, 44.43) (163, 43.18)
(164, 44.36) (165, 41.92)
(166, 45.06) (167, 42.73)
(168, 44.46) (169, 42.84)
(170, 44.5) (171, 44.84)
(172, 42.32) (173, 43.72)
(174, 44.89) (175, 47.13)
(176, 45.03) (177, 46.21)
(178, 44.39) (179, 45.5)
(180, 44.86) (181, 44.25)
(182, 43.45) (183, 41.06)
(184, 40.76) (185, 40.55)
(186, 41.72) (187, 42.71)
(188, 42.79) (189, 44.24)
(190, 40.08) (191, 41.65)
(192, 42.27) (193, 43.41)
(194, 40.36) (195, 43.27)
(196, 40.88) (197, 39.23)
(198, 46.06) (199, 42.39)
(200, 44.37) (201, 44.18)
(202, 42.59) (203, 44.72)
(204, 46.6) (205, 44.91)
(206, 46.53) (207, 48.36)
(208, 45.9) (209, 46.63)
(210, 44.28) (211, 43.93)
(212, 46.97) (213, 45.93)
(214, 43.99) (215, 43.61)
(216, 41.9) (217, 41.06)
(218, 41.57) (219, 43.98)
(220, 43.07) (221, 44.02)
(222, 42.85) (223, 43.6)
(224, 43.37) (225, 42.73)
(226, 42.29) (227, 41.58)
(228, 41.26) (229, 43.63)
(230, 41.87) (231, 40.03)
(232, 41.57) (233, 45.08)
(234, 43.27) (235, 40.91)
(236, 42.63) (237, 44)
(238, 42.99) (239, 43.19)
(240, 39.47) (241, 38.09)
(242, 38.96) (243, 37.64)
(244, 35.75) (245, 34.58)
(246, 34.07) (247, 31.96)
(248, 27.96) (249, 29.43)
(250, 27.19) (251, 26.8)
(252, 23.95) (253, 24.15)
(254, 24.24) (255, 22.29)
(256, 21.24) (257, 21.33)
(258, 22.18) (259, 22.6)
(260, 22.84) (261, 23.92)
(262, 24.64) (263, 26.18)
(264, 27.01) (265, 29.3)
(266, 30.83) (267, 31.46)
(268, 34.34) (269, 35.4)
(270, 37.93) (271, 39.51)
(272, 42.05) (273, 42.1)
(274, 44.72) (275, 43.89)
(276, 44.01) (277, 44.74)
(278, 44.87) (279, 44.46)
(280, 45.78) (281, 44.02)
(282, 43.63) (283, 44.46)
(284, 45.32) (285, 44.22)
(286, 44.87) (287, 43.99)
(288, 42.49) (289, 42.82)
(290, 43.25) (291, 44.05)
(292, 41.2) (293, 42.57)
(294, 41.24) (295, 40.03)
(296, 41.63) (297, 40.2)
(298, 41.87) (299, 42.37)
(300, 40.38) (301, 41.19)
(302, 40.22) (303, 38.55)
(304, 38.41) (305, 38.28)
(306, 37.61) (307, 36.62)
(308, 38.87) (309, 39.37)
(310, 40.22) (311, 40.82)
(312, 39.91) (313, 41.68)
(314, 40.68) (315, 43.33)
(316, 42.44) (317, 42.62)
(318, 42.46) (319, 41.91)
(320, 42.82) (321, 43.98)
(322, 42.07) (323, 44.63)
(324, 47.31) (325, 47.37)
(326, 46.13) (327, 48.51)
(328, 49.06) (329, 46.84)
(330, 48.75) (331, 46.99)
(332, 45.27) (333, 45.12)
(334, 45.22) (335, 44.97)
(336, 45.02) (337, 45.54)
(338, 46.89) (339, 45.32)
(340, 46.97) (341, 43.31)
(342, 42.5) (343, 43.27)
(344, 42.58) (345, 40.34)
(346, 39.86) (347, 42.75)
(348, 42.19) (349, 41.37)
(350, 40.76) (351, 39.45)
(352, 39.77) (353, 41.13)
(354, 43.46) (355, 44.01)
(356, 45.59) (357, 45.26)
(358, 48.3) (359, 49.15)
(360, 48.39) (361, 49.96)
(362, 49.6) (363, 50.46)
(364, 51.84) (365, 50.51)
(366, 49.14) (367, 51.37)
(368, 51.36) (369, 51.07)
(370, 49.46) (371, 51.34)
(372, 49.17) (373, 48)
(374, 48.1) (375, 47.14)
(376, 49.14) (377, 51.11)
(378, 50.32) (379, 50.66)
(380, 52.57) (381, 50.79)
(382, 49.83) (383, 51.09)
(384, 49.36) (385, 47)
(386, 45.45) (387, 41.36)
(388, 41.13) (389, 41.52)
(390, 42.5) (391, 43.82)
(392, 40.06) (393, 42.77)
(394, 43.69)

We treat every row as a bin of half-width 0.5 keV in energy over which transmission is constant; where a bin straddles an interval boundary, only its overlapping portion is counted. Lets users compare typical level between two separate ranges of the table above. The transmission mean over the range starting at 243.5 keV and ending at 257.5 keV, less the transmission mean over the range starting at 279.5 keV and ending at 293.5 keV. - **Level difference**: -16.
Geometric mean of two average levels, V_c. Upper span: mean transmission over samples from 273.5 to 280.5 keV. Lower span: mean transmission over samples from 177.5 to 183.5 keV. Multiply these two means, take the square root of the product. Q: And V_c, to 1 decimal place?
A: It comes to 44.3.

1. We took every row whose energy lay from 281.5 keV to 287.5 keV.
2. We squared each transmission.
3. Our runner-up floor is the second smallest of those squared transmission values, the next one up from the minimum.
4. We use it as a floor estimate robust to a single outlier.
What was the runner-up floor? 1935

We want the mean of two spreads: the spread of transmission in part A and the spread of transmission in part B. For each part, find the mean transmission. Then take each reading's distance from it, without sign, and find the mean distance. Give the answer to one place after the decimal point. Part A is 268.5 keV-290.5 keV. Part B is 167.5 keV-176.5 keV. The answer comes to 1.4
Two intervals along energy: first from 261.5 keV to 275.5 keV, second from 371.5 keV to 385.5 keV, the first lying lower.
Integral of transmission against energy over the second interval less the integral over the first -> 205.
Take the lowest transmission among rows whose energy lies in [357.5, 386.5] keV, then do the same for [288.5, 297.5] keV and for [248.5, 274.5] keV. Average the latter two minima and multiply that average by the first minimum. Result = 1392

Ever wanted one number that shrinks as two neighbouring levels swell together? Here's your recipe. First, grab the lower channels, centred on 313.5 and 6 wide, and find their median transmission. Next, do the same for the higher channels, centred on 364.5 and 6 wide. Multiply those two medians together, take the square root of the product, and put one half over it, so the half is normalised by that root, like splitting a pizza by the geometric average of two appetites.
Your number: 0.0110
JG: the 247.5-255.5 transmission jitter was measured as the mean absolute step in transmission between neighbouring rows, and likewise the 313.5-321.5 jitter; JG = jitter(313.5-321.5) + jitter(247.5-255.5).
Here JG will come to 2.2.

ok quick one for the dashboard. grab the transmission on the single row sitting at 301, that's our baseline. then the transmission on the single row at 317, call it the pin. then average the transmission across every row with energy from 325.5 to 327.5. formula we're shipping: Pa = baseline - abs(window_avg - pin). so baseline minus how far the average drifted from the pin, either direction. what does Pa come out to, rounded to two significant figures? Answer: 36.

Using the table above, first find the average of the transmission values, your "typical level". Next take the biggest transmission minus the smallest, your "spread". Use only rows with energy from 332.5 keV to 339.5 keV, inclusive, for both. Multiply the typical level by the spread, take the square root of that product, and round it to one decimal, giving 9.3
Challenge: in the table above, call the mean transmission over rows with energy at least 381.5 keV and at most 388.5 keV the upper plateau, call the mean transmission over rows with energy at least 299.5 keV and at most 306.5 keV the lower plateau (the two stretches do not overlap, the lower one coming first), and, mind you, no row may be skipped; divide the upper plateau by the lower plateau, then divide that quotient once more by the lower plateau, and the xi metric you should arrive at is 0.030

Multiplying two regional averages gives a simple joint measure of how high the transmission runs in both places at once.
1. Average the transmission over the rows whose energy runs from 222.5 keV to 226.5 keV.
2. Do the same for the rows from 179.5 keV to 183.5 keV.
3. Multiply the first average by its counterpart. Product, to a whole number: 1866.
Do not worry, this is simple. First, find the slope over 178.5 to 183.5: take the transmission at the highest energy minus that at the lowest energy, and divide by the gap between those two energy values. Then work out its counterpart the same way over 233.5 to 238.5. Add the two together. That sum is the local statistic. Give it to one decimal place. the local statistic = -1.2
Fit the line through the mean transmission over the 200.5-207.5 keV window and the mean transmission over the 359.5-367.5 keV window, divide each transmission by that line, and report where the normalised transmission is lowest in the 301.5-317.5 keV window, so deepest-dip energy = 307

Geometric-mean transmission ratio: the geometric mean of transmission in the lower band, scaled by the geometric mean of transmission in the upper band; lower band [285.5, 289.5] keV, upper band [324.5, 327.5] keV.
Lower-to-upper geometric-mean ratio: 0.92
